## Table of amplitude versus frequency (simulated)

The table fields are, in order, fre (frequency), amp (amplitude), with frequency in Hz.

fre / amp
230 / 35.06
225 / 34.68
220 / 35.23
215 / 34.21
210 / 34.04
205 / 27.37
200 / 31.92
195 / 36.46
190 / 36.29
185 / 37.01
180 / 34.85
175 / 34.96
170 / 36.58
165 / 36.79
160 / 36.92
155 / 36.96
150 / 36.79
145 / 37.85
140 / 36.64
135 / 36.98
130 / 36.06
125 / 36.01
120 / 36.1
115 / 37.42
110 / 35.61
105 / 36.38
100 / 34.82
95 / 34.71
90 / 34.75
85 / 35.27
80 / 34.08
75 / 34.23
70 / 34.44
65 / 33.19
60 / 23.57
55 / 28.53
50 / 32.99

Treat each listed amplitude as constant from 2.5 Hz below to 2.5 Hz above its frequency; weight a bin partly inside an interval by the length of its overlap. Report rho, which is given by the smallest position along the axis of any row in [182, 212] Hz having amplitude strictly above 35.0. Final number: 185 Hz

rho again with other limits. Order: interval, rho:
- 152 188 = 155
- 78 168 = 85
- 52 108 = 85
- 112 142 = 115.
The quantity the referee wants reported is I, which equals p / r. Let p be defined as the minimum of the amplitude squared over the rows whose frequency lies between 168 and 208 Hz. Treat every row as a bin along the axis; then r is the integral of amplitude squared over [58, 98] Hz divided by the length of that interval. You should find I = 0.67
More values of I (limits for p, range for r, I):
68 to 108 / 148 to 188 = 0.88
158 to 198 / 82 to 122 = 0.96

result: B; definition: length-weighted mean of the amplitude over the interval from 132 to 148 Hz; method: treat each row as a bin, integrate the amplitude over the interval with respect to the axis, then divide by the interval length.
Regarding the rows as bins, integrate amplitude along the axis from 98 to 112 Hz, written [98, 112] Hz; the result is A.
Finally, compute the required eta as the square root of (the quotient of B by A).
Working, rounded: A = 499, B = 37.1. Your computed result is 0.27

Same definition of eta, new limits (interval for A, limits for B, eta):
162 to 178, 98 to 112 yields 0.25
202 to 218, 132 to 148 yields 0.27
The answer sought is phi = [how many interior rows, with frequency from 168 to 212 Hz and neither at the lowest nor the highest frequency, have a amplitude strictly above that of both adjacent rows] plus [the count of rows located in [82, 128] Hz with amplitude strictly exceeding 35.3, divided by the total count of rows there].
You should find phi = 2.6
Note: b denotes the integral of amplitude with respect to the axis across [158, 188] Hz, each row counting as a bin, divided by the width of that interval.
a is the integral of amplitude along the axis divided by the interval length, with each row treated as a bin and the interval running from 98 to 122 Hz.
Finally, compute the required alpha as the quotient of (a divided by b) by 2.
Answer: 0.50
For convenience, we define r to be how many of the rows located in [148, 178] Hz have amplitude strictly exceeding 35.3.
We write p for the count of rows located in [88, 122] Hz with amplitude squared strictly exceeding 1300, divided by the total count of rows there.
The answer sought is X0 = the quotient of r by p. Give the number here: 11.7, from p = 0.43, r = 5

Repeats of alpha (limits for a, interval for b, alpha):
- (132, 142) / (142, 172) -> 0.50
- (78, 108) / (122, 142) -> 0.48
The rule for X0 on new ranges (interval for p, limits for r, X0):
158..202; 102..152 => 15.0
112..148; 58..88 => 0.0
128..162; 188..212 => 2.0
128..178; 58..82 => 0.0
